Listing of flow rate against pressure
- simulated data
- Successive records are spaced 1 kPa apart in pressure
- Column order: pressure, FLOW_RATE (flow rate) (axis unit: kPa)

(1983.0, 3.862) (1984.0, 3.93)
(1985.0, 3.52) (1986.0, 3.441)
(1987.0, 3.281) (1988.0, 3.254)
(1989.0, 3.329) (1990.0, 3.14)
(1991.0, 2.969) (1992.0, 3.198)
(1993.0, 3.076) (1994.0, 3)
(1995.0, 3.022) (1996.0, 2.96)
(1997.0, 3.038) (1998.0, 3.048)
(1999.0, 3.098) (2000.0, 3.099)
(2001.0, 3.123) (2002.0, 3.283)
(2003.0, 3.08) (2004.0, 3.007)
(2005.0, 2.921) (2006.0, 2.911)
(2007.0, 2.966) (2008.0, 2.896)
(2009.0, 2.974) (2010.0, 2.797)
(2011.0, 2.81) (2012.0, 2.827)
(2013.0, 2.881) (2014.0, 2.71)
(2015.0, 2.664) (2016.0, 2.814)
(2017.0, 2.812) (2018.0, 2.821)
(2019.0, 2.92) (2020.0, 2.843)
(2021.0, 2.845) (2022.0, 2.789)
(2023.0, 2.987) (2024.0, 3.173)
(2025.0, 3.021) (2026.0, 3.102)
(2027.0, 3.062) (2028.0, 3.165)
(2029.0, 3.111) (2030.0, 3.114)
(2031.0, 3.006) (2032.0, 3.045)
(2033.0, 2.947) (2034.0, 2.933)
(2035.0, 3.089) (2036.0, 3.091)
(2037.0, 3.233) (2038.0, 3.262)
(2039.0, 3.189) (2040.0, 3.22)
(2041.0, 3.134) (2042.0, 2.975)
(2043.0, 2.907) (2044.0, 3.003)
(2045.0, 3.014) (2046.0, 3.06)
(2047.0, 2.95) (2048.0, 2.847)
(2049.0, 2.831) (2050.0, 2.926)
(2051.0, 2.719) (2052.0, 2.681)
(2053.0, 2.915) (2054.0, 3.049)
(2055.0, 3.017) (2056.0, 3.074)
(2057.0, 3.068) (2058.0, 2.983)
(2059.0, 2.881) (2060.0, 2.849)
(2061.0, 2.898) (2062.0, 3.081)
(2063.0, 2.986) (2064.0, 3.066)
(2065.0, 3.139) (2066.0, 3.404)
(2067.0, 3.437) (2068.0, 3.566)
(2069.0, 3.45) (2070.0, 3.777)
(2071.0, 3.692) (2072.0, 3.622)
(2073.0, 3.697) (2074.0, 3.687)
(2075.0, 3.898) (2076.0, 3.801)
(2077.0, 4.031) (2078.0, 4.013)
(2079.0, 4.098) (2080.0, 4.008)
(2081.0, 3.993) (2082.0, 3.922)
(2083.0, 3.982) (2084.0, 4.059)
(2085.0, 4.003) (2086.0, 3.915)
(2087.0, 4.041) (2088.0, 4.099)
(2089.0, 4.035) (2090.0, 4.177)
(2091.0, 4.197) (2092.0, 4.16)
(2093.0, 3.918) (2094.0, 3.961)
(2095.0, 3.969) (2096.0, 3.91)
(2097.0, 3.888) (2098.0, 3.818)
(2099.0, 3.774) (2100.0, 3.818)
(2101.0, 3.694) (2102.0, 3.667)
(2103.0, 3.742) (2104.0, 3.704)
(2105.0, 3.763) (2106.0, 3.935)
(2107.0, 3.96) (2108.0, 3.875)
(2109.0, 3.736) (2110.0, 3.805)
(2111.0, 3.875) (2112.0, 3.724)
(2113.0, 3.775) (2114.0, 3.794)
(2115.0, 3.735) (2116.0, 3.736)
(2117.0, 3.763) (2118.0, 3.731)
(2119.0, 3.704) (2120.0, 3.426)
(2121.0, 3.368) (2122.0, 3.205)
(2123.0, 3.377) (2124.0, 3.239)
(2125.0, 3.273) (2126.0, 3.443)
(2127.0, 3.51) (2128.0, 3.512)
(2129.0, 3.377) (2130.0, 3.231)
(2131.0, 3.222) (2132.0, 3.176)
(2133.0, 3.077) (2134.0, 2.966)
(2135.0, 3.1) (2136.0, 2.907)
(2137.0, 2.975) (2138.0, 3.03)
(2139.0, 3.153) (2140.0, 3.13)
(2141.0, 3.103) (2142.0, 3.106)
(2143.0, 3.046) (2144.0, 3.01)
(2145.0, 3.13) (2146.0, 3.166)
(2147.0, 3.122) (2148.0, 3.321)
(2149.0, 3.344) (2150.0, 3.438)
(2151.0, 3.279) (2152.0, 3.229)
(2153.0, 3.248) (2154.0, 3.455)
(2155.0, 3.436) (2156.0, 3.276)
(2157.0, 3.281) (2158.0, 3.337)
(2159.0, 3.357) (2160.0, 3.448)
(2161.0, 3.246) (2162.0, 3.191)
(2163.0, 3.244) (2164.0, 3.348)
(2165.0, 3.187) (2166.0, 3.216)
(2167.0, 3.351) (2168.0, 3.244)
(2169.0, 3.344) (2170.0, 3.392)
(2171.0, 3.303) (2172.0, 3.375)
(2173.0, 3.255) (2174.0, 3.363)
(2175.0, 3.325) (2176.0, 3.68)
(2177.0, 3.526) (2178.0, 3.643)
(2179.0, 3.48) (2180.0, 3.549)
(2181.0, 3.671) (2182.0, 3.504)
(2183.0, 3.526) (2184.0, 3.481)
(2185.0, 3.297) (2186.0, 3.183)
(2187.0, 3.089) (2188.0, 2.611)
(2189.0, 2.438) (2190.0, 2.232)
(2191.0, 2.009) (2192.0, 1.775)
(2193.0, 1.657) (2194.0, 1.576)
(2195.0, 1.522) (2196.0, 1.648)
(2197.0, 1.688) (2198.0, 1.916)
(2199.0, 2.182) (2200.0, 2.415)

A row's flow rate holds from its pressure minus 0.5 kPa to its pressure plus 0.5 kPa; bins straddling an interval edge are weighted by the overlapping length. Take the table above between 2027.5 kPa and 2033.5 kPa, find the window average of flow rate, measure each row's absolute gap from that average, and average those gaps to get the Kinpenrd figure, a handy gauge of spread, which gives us 0.07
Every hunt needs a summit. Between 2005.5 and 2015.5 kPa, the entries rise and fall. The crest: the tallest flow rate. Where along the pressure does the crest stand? 2009.0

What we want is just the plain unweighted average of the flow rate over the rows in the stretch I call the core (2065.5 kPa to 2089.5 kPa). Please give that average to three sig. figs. 3.84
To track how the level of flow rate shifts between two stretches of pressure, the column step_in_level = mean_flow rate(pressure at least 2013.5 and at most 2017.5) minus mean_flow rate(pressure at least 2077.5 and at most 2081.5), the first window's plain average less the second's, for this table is -1.3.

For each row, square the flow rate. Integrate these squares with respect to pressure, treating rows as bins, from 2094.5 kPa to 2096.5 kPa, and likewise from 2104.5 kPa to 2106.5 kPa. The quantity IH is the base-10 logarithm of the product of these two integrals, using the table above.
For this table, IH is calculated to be 2.96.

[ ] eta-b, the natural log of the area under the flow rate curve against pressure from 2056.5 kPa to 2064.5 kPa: 3.17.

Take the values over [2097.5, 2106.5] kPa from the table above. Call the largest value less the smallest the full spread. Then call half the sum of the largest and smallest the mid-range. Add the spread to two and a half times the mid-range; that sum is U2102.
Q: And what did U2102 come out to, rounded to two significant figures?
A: 9.8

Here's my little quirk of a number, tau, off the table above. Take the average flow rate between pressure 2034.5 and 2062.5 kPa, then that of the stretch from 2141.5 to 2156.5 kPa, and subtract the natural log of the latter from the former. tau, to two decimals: 1.82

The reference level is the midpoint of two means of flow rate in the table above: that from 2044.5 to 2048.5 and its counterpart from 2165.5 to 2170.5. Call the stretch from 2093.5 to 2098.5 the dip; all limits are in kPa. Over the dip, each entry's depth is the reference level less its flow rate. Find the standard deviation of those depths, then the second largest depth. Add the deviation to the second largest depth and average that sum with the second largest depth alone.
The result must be -0.72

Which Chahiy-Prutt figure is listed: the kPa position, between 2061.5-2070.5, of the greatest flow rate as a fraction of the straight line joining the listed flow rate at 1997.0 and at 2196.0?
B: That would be 2070.0 kPa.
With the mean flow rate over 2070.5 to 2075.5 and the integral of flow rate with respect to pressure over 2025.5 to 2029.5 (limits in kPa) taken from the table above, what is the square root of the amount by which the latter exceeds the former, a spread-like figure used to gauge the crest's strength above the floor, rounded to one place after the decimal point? 3.0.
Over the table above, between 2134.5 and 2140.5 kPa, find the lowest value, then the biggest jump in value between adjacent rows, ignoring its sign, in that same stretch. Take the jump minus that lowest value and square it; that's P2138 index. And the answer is 7.4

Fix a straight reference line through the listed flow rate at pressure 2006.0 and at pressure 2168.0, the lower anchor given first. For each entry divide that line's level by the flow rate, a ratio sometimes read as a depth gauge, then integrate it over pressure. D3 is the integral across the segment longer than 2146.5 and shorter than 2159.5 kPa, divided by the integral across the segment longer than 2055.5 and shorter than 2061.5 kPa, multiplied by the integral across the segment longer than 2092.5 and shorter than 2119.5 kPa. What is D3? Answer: 45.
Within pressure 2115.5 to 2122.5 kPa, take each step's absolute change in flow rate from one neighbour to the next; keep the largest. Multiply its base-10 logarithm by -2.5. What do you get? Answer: 1.39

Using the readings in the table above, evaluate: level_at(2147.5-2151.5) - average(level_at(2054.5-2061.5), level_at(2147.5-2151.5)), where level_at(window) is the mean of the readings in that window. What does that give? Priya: 0.19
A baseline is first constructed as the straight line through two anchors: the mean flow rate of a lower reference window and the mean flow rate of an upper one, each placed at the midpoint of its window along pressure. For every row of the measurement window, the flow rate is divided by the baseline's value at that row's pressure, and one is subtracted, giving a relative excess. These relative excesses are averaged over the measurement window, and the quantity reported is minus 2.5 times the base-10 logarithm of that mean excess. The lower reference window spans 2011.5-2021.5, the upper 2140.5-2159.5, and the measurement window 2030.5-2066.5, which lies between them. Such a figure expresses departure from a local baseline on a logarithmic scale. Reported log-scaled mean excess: 3.7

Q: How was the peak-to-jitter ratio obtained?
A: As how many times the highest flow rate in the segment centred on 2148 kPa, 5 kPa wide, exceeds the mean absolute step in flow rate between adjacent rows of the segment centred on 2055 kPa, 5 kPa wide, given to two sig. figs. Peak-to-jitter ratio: 60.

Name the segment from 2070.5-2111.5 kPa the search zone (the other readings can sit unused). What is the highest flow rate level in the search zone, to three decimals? 4.197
